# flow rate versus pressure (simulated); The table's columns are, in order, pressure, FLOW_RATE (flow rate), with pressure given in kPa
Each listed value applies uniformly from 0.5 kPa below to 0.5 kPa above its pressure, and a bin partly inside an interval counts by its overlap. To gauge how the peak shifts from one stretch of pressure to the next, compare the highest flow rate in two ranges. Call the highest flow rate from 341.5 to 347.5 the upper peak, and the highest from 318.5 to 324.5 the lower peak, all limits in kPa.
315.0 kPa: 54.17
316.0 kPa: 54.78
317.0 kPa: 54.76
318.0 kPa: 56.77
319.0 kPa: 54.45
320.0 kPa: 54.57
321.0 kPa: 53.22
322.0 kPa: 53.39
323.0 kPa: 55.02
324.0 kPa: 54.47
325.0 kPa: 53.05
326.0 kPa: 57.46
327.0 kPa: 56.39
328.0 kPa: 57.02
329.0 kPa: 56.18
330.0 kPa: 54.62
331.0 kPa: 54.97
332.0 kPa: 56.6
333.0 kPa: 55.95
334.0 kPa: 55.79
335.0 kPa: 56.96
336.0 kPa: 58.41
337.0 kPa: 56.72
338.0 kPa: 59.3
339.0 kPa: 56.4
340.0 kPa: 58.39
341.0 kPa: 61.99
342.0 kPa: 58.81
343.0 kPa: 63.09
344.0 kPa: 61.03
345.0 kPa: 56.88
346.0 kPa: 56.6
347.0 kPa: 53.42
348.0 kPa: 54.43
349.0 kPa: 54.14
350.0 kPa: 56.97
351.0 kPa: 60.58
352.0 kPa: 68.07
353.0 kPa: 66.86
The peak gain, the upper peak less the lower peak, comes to 8.1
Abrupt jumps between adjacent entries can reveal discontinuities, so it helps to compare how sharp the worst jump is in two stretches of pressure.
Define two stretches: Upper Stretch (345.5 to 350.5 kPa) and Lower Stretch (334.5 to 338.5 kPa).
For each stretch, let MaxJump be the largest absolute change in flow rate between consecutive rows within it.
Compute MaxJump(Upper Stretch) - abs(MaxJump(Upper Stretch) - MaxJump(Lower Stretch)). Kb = 2.6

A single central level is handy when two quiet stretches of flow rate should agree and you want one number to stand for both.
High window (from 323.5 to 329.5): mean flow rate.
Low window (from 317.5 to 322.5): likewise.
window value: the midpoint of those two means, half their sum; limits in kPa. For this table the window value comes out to 55.1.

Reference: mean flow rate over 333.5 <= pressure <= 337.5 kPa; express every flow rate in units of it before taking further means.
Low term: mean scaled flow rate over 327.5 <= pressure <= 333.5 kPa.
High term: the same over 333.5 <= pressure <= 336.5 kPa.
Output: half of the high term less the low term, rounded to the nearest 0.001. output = 0.010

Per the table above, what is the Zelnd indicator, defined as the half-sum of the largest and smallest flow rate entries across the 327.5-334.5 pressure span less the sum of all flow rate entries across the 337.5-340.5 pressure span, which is -118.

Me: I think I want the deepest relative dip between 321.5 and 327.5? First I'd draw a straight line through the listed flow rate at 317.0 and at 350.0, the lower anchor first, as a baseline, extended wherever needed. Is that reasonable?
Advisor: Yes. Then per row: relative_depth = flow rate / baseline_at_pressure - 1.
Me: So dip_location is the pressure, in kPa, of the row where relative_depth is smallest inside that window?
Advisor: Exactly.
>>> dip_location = 325.0 kPa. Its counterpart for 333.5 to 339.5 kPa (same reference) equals 334.0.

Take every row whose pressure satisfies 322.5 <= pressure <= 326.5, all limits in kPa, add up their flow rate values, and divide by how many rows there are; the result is 55.0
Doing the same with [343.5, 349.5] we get 56.1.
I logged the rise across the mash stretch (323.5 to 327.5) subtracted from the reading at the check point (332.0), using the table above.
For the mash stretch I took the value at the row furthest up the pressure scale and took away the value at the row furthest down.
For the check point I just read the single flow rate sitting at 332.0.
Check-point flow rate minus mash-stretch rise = 55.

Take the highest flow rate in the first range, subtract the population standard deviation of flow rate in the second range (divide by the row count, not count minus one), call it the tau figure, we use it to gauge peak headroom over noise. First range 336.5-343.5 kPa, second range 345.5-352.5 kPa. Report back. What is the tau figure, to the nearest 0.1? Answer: 58.3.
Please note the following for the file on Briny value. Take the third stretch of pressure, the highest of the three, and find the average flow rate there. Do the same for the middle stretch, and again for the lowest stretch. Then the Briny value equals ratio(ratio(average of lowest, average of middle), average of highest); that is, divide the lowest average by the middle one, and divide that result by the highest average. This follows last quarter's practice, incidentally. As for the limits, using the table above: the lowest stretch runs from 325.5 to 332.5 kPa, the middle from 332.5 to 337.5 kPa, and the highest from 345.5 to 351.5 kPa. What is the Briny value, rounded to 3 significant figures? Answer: 0.0177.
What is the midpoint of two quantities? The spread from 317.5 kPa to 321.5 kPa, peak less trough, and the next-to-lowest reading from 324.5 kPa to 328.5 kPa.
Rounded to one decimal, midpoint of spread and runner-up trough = 30.0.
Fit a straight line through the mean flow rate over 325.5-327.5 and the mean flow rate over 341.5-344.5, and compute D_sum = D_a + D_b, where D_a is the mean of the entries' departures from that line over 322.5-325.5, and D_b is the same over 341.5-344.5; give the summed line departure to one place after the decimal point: -2.1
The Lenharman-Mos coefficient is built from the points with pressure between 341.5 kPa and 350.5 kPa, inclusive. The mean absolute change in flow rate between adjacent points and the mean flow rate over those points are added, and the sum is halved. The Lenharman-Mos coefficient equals 29.8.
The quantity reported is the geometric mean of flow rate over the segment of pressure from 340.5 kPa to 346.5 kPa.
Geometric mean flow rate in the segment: 59.7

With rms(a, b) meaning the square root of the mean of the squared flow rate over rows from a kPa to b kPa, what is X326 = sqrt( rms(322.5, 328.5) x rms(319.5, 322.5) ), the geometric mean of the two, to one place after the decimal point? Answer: 54.7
